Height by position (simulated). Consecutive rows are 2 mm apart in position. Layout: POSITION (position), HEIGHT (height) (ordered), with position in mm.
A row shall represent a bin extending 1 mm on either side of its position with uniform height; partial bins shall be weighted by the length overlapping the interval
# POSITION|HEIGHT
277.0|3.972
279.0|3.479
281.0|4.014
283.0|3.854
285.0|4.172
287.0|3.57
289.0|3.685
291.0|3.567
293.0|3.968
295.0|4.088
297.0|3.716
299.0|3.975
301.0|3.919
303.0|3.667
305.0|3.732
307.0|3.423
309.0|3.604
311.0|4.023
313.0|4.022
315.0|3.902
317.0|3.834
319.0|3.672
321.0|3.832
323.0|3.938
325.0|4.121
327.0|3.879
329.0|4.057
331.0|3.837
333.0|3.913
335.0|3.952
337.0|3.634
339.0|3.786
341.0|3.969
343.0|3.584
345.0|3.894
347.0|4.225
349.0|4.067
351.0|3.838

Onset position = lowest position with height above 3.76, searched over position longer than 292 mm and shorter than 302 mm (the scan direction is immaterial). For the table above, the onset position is 293.0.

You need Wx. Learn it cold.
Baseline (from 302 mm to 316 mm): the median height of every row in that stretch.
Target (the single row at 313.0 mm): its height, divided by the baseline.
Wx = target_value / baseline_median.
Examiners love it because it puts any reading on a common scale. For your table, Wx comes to 1.08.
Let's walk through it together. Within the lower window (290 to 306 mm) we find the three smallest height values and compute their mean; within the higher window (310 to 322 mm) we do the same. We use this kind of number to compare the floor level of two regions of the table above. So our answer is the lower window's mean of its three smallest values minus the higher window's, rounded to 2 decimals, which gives -0.13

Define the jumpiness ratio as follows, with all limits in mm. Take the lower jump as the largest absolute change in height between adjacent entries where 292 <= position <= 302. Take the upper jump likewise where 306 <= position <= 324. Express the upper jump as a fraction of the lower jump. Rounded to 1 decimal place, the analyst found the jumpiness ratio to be 1.1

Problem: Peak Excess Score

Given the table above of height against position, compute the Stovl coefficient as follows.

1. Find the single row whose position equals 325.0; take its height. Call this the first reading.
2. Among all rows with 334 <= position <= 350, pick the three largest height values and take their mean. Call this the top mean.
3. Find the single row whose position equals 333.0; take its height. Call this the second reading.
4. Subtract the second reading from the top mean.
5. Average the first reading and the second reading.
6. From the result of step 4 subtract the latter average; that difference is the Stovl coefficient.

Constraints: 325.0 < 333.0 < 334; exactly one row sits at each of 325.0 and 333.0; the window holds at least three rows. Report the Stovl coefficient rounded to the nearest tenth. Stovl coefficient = -3.8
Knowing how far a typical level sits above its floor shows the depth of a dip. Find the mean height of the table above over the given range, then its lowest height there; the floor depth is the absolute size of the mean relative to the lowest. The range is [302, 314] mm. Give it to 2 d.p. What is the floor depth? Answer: 0.32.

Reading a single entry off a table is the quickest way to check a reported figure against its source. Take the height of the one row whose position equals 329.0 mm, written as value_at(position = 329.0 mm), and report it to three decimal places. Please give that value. 4.057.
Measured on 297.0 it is 3.716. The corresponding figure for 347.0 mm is 4.225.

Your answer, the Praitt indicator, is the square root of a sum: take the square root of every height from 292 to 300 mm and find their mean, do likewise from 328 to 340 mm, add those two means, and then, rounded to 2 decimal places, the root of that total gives 1.99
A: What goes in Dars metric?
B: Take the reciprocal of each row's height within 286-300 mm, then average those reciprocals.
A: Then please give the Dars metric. 0.264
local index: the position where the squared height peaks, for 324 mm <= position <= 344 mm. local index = 325.0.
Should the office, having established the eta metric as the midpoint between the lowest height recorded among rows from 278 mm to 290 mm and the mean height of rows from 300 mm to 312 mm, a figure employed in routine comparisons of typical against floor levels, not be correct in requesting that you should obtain 3.60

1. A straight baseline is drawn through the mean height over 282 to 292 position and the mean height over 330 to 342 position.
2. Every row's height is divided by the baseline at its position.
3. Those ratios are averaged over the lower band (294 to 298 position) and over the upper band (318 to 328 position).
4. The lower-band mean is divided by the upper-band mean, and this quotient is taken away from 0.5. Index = -0.52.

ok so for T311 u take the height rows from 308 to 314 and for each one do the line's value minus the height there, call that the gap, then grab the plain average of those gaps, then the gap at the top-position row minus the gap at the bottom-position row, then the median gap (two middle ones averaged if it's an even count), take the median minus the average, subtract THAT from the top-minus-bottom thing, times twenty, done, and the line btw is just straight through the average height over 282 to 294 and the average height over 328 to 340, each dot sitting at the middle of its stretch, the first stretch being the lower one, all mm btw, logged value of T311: -6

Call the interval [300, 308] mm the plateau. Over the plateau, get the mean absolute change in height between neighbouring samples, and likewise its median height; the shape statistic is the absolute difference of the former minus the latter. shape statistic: 3.49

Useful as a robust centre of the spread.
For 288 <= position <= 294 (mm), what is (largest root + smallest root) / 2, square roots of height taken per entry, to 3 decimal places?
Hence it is 1.940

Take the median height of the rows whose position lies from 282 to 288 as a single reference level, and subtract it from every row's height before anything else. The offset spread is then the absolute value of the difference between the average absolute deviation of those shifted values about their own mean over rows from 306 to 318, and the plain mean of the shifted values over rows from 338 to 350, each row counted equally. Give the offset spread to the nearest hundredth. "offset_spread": 0.13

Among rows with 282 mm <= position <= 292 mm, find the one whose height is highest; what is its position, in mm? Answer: 285.0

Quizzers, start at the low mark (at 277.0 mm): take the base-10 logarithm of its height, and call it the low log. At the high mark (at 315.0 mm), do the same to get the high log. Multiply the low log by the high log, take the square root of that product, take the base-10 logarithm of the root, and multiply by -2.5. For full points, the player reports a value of 0.56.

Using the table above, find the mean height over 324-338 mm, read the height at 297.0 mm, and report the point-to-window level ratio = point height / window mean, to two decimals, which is 0.95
